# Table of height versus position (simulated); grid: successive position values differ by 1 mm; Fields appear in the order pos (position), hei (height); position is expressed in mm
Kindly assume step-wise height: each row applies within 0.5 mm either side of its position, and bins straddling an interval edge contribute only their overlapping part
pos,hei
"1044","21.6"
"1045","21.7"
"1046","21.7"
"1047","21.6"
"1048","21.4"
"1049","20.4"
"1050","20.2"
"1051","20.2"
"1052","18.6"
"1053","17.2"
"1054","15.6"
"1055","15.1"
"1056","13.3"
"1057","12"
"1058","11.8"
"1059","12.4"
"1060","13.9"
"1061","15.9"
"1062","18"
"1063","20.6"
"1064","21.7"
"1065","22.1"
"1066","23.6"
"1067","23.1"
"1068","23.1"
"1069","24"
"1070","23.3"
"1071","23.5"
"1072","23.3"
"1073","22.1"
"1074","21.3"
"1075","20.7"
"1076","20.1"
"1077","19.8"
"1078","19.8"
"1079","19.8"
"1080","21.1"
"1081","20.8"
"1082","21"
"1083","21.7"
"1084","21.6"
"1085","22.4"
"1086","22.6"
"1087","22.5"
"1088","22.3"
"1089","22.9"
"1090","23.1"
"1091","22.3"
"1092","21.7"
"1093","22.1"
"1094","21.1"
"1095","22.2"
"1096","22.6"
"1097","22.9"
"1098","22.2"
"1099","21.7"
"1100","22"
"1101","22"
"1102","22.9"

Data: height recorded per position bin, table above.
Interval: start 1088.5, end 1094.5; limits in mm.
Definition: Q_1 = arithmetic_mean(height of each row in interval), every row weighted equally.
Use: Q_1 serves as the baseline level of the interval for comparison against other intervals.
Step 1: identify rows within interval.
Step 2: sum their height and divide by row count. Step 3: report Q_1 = 22.2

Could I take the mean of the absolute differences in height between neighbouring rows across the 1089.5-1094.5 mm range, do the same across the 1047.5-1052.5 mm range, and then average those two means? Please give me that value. 0.70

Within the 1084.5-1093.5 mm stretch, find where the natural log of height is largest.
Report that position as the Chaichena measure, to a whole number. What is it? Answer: 1090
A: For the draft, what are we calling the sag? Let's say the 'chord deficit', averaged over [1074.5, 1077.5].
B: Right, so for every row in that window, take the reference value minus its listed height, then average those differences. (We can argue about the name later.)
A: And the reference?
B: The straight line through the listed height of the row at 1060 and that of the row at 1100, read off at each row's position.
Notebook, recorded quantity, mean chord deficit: -3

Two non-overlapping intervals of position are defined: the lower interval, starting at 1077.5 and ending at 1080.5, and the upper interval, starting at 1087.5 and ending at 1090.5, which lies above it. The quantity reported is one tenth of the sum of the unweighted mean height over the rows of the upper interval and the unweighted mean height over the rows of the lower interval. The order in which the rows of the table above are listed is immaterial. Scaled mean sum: 4.30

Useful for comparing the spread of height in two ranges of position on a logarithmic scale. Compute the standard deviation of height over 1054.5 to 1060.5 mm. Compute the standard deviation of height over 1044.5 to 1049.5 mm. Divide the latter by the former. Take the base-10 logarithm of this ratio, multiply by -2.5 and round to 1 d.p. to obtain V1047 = 0.9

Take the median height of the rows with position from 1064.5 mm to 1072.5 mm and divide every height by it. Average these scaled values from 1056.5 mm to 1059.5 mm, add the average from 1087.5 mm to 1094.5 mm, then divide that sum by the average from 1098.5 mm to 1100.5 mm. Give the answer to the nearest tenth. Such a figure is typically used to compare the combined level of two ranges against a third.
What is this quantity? 1.6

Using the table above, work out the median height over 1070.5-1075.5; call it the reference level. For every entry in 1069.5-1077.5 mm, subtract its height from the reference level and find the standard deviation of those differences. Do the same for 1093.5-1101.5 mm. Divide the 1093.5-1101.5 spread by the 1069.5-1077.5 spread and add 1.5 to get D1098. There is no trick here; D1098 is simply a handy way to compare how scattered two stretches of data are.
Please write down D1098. 1.9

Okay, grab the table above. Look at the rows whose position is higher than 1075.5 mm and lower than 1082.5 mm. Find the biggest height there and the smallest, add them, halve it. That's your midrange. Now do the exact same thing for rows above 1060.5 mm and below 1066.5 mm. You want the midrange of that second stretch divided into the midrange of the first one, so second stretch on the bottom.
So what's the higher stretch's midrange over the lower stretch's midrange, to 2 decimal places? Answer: 1.04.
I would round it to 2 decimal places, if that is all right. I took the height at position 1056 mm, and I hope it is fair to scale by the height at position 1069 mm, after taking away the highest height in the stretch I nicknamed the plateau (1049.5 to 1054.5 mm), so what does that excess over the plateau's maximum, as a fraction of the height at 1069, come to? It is -0.29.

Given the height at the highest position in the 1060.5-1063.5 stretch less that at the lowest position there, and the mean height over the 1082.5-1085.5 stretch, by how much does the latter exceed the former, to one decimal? 17.2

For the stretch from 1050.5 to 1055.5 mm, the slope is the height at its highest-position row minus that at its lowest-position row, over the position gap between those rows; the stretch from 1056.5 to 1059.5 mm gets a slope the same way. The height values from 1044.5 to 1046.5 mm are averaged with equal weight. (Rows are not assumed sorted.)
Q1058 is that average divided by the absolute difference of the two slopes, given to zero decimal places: 15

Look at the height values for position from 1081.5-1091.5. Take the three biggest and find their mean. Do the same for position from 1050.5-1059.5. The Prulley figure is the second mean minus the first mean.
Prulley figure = -4.2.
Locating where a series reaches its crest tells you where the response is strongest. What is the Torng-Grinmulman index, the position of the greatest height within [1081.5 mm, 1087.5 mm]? 1086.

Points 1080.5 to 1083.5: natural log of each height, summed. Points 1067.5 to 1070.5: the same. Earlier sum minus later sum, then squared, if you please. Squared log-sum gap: 0.10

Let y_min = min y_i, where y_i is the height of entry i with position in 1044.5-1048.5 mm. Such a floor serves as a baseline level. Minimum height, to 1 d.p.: 21.4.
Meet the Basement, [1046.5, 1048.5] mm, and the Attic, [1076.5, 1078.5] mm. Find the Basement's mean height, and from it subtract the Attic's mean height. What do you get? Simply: 1.7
